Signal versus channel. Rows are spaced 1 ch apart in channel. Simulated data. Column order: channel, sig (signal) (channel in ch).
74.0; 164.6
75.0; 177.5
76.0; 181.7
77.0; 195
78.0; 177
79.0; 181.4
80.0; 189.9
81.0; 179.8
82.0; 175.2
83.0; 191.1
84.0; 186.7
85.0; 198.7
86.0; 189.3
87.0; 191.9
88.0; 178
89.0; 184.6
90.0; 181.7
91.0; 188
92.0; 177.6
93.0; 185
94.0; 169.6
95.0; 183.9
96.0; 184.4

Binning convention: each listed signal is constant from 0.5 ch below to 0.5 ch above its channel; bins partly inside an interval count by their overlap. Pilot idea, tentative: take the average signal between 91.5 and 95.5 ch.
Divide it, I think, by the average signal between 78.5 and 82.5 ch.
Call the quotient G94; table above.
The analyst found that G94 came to 0.99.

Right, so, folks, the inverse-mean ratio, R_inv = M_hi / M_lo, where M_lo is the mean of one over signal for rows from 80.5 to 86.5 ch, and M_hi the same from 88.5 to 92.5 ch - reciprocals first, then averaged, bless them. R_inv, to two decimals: 1.02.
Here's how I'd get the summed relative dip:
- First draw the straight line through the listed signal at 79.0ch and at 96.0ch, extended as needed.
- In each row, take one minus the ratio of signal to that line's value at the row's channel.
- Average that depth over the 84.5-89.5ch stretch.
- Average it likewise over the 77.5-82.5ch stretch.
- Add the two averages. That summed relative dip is -0.026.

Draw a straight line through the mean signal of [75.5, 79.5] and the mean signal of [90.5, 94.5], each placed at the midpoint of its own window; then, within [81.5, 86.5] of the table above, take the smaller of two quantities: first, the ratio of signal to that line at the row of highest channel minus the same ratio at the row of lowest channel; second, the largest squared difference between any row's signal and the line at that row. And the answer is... 0.08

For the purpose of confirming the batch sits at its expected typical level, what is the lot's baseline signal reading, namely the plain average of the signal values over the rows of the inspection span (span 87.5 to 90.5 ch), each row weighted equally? 181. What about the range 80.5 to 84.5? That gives 183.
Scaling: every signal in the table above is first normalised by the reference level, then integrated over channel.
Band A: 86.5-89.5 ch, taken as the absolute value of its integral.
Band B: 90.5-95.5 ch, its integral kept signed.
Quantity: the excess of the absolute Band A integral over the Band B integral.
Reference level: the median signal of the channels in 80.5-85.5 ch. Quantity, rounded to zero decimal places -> -2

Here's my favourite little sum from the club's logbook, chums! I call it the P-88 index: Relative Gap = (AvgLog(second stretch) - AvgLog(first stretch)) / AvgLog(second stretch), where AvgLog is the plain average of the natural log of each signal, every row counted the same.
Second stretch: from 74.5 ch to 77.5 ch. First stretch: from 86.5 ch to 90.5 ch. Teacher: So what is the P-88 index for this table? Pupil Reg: 0.001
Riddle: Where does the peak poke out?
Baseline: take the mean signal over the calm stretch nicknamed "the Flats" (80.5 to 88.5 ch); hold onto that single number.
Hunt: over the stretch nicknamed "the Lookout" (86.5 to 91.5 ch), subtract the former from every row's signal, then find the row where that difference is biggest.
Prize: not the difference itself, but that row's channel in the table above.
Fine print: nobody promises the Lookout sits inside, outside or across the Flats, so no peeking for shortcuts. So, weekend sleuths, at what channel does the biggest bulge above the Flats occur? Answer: 87.0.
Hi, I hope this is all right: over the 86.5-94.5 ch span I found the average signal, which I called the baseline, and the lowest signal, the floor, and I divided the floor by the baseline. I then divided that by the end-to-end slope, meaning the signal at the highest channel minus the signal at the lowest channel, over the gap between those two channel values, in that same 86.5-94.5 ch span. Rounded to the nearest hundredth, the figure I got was -0.29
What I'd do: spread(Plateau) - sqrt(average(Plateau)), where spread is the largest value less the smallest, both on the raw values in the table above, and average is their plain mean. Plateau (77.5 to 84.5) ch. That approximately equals 2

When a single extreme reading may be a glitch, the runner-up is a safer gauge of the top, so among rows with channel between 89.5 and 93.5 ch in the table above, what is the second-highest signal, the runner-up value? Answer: 185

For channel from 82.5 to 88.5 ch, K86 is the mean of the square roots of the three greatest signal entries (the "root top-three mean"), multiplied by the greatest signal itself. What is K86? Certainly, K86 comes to 2767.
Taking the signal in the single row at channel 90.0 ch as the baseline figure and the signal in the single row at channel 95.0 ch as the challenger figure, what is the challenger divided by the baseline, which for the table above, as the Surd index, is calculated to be 1.012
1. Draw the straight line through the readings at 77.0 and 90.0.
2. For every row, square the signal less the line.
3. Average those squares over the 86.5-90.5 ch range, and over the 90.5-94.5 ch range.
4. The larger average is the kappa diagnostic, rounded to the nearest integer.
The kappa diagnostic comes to 41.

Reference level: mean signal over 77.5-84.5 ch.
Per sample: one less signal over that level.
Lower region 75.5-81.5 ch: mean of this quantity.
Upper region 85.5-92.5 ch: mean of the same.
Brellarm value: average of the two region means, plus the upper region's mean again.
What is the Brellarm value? -0.015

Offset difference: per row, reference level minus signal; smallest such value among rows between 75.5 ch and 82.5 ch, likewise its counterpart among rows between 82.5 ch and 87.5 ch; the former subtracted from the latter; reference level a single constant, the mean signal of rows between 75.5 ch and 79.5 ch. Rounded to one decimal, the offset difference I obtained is -3.7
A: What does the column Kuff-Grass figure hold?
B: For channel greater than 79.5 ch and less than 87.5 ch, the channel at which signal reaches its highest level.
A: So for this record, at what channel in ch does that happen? 85.0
